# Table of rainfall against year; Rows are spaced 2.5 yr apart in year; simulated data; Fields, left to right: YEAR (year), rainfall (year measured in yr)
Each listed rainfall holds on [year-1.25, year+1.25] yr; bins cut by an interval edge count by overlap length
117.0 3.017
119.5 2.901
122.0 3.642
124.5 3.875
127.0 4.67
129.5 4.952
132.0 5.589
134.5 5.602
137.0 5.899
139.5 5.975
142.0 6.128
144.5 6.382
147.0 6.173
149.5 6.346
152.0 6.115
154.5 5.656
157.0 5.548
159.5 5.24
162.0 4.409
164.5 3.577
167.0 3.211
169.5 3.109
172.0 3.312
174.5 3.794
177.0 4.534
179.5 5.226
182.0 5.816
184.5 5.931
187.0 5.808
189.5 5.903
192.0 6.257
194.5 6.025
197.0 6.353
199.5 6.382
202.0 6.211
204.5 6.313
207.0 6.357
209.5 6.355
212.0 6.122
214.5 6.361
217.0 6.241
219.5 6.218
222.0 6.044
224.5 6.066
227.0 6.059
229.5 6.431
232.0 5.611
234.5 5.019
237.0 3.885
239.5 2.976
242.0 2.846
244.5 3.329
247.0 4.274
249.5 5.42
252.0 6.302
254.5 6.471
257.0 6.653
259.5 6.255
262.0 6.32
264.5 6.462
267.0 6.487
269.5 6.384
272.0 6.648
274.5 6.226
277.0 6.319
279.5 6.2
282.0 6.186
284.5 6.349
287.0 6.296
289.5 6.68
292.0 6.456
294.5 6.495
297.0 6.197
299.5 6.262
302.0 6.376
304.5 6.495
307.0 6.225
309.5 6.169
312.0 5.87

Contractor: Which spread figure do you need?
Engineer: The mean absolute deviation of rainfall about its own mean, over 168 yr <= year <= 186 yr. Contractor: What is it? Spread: 1.0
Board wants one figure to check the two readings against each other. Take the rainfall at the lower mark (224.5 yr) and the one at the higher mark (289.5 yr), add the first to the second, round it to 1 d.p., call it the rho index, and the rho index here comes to 12.7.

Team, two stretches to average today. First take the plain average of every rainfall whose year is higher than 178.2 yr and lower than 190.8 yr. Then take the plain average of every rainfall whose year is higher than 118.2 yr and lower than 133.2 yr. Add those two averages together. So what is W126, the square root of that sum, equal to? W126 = 3.16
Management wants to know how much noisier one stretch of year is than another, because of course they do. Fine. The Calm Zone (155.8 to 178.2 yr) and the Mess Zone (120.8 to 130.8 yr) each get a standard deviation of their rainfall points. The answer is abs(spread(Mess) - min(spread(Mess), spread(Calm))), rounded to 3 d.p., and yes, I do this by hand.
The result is 0.000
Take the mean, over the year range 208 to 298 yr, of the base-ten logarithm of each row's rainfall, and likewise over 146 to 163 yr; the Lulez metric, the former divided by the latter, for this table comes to 1.01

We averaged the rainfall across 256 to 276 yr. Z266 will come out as 6.43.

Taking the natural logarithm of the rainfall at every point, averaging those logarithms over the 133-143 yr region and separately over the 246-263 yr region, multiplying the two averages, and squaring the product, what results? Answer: 9.9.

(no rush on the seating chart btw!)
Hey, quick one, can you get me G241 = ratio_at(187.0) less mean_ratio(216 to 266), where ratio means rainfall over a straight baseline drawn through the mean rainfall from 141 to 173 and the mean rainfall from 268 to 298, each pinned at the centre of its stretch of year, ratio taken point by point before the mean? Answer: 0.2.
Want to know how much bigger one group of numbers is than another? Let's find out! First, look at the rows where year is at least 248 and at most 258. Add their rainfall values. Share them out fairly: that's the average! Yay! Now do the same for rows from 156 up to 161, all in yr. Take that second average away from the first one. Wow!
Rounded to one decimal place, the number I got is 0.8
